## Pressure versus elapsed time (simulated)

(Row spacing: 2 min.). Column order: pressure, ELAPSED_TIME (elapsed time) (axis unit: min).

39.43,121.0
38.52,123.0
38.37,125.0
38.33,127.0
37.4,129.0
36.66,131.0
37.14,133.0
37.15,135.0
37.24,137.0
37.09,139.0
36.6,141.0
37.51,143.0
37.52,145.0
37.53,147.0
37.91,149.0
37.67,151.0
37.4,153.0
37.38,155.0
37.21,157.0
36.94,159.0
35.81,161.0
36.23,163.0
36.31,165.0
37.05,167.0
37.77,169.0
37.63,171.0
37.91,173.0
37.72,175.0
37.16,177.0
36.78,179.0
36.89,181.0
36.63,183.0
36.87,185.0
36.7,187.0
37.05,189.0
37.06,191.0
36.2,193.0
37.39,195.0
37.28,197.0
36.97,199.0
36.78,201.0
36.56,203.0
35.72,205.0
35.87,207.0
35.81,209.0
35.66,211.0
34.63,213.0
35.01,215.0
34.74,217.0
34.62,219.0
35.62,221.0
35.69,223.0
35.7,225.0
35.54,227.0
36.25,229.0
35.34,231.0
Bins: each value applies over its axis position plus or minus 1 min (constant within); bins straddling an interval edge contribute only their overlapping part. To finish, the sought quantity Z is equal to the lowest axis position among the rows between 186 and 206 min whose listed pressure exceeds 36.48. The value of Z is 187.0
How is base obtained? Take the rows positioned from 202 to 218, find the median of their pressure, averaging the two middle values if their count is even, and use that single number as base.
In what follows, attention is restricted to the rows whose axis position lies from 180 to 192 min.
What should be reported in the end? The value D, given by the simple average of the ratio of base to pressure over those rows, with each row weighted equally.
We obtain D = 0.97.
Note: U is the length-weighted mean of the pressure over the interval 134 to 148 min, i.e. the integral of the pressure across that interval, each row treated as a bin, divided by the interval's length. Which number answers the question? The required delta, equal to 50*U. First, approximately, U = 37.2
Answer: 1862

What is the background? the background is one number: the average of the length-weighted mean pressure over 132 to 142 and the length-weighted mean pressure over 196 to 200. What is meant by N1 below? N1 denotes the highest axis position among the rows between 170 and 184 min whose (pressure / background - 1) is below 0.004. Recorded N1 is 183.0 min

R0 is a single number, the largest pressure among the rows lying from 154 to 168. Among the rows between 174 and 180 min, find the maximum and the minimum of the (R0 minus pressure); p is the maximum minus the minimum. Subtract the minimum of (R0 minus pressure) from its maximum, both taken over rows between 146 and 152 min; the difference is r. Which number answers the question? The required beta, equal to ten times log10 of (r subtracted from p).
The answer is -2.5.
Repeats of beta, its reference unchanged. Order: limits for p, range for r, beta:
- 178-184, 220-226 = -7.4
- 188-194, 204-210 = -1.5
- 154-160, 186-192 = -11.0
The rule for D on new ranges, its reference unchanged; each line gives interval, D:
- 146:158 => 0.95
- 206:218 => 1.01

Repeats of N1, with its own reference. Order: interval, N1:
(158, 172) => 167.0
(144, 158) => 157.0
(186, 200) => 199.0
